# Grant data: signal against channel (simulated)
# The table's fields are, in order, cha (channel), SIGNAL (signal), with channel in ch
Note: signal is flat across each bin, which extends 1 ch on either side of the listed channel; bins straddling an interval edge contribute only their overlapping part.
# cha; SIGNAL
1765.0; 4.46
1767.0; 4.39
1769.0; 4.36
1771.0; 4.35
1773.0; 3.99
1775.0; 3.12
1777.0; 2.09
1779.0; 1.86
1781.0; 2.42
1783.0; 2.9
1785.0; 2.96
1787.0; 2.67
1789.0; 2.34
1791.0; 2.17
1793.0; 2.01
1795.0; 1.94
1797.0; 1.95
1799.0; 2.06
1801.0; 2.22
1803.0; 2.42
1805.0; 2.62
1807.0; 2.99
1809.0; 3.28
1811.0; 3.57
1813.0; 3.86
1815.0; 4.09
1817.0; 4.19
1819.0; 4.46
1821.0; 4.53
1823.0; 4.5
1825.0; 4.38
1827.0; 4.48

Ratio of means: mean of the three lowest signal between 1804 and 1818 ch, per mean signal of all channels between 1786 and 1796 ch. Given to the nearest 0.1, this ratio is 1.3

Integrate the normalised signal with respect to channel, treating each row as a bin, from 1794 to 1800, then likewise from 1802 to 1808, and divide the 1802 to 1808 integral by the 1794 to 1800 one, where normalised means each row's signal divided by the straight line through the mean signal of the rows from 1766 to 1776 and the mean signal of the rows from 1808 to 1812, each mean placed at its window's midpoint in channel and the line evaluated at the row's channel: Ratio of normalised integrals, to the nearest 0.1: 1.4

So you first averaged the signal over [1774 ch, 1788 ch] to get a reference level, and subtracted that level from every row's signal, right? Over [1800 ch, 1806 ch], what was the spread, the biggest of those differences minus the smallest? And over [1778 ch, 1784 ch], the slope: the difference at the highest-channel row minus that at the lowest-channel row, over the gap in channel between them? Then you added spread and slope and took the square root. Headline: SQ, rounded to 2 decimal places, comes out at 0.81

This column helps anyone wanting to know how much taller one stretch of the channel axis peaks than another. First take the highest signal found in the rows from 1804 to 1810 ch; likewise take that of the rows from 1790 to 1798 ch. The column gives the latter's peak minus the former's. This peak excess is -1.1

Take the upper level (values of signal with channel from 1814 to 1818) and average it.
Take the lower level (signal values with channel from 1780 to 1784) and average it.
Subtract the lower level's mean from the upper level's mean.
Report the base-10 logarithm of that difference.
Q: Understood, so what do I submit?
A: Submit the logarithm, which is 0.17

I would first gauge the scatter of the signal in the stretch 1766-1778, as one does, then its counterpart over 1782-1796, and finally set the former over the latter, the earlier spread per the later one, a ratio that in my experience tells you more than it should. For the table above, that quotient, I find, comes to 2.2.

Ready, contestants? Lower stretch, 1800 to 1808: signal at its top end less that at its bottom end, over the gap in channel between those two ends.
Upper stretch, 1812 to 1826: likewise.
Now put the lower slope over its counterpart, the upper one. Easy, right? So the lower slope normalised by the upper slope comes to 3.0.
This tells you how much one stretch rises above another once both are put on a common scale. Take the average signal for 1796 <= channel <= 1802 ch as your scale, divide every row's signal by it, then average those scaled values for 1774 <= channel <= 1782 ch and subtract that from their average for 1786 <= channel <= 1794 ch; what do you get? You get 0.0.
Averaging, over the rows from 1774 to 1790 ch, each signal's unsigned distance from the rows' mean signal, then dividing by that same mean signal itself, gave 0.144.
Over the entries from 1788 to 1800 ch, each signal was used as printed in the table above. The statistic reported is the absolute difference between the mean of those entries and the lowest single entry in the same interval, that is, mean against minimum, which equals 0.14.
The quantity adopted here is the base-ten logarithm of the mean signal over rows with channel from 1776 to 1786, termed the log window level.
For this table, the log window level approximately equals 0.39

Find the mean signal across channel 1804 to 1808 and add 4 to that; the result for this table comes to 6.8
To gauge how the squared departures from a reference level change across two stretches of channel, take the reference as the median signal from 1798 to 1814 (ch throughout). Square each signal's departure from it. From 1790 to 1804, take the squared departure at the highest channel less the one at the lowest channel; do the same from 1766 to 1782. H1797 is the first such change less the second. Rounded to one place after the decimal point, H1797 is 2.1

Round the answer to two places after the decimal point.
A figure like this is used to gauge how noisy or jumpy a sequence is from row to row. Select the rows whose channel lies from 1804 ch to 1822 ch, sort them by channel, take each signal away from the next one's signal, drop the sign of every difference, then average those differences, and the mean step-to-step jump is 0.24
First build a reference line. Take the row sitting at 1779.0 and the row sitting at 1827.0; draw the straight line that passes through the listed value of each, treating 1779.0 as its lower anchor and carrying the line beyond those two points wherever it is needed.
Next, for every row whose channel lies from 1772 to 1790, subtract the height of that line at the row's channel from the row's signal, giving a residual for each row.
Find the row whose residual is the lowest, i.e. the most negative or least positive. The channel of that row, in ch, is 1789.0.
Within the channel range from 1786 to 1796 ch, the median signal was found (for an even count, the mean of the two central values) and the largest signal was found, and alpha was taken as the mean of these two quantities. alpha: 2.4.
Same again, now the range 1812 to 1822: 4.4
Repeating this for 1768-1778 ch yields 4.2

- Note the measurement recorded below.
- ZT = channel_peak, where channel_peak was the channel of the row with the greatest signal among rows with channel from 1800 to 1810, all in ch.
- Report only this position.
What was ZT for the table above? 1809.0 ch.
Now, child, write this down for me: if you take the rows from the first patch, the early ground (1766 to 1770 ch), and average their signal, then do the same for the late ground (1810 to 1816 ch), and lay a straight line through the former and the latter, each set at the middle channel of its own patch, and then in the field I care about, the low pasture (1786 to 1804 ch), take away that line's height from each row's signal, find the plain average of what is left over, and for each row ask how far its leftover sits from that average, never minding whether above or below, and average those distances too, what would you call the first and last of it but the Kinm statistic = 0.19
